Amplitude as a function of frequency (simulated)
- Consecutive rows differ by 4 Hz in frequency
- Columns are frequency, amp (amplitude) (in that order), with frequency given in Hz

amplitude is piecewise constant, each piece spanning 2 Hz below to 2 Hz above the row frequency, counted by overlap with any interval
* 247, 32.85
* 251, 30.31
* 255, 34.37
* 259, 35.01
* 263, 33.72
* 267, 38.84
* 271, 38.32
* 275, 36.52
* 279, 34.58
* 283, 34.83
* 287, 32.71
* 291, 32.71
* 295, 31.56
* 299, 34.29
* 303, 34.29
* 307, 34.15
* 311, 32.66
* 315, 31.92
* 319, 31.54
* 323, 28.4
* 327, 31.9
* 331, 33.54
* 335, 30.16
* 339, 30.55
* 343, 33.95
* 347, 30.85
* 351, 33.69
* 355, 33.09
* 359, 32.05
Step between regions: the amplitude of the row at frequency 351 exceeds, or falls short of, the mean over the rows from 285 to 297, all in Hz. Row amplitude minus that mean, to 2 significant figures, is 1.4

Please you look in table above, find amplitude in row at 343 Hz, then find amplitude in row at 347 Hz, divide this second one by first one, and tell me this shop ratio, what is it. 0.91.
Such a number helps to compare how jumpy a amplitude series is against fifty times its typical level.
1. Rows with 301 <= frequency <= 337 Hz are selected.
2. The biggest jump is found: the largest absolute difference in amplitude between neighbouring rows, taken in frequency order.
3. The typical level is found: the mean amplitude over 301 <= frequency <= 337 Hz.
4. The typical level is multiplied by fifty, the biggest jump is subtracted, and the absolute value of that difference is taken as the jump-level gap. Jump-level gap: 1600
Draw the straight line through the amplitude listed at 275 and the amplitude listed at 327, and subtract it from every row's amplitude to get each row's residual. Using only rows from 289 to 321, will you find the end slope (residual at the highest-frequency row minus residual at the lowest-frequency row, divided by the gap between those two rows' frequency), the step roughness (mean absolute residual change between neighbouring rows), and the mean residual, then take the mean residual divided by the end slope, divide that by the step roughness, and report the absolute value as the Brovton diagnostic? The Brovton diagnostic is 24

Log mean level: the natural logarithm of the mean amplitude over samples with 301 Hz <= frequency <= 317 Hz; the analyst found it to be 3.50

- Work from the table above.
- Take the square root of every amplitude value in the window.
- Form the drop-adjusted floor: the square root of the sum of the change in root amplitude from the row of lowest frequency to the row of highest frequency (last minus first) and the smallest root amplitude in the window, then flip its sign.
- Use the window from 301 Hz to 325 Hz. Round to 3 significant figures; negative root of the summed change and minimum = -2.19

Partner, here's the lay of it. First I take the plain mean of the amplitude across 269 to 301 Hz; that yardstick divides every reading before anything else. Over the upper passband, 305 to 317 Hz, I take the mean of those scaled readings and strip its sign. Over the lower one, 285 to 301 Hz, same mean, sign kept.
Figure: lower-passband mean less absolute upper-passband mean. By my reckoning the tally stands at 0.00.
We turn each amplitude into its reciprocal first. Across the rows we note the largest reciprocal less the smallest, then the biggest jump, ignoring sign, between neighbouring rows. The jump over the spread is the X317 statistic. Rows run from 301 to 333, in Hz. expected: 0.639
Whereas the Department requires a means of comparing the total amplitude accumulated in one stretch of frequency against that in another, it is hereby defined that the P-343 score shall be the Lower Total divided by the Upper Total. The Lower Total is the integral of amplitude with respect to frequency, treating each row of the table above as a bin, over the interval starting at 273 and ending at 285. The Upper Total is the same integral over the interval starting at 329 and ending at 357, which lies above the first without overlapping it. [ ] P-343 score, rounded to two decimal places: 0.47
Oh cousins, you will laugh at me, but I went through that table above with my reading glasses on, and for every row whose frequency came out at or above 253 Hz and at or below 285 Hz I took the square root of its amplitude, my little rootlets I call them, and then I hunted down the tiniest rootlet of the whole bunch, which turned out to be 5.81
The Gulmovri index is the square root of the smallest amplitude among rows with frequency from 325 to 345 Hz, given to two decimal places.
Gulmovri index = 5.49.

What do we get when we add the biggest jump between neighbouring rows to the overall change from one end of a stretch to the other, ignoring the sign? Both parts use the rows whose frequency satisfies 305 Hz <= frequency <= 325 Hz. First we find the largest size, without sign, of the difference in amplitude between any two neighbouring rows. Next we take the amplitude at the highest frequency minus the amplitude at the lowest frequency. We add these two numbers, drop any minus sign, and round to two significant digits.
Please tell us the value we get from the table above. 2.6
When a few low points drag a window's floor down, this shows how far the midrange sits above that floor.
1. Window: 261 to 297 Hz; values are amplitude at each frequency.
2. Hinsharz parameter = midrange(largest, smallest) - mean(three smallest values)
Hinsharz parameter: 2.9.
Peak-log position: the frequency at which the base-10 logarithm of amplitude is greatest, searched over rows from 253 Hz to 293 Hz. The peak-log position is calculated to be 267 Hz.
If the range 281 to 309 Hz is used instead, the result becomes 283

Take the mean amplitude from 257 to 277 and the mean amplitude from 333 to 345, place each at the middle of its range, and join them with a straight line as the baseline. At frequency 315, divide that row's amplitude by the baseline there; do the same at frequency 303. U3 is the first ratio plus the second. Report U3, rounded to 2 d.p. 1.97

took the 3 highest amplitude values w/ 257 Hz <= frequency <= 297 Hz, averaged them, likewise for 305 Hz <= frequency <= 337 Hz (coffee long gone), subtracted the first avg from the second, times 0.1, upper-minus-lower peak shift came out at -0.44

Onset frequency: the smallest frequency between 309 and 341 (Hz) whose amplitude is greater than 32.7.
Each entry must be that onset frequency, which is 331 Hz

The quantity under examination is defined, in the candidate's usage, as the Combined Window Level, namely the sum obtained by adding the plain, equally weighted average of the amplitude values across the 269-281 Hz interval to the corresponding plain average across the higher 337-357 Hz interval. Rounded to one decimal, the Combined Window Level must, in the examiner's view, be 68.9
